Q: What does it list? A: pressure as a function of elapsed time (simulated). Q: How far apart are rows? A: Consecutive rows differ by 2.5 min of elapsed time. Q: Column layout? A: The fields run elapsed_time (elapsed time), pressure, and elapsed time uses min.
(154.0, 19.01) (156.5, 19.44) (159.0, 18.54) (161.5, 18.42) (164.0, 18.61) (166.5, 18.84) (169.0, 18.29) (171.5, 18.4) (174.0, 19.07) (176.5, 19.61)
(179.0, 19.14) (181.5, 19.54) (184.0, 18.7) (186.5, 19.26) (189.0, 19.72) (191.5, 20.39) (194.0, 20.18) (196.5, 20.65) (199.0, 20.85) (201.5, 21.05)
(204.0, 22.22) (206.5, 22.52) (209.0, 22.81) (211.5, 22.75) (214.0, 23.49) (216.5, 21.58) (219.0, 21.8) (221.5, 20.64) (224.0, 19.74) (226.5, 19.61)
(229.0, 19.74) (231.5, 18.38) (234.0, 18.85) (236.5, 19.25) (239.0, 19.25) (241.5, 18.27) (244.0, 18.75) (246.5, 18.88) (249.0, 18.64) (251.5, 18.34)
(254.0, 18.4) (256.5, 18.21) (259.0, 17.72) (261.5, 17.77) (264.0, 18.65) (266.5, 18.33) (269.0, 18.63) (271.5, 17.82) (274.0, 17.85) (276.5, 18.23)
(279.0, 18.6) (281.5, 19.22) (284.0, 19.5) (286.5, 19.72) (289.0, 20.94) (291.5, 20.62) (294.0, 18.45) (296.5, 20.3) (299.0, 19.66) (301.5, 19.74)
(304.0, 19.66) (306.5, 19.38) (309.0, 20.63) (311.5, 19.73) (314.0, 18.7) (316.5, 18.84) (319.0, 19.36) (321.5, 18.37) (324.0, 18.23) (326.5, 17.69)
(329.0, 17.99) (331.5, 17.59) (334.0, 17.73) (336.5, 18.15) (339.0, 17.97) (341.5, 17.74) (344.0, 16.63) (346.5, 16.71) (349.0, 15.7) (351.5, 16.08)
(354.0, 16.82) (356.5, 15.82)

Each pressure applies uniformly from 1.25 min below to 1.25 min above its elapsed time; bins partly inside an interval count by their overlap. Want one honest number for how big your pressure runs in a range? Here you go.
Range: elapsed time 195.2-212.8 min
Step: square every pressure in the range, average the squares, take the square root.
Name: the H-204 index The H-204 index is 21.9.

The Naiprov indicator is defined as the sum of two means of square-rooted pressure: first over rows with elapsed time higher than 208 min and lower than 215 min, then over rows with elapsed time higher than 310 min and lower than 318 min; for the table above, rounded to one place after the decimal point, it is 9.2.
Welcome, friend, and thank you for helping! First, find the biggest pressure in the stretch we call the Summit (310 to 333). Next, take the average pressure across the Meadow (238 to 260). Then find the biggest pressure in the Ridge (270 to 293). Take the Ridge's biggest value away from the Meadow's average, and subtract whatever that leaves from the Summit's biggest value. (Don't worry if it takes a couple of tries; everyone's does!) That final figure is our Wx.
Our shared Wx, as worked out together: 22.2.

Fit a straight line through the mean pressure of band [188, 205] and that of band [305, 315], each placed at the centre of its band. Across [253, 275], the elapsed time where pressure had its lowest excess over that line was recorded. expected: 259.0 min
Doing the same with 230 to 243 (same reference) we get 241.5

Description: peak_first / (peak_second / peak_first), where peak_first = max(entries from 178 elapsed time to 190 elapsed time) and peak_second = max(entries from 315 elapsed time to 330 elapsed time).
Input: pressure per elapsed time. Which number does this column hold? 20.1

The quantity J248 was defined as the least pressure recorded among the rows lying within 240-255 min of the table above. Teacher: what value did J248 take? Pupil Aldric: 18.27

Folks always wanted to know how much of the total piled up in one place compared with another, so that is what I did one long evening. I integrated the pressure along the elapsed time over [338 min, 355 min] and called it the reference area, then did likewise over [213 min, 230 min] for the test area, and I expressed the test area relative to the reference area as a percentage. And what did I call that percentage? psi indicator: 125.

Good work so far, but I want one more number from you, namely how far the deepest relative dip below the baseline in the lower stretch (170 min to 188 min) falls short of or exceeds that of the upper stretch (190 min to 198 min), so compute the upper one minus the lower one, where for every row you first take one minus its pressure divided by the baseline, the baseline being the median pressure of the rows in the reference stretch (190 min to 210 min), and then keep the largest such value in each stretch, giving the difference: -0.085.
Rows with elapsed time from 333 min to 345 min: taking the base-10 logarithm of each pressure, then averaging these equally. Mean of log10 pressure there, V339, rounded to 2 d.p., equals 1.25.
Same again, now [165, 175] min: 1.27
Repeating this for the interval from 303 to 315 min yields 1.29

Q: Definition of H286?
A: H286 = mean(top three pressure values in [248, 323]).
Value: 20.7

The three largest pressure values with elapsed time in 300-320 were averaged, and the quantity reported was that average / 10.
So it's 2.00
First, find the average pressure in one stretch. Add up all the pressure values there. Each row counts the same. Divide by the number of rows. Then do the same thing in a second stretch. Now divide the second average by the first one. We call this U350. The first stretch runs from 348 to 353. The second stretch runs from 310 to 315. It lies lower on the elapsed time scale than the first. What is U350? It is 1.21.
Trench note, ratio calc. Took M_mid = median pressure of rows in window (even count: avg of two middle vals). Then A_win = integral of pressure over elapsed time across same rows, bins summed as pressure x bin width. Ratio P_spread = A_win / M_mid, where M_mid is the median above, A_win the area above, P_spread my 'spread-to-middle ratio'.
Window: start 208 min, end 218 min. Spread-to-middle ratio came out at 9.9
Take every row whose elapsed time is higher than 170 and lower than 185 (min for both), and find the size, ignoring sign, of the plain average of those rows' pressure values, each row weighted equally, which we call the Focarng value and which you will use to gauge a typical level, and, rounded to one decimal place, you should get 19.1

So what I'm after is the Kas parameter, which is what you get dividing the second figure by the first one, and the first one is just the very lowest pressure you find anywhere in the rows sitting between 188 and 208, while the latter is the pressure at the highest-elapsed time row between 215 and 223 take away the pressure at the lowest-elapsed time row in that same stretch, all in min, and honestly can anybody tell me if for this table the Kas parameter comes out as -0.048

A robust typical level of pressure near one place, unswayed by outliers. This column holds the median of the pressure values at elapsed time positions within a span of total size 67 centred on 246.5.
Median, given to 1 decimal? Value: 18.6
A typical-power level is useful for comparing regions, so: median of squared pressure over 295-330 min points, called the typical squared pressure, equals 375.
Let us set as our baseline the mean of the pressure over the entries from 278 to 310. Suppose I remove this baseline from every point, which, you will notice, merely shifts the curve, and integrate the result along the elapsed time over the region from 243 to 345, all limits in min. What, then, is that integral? -103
